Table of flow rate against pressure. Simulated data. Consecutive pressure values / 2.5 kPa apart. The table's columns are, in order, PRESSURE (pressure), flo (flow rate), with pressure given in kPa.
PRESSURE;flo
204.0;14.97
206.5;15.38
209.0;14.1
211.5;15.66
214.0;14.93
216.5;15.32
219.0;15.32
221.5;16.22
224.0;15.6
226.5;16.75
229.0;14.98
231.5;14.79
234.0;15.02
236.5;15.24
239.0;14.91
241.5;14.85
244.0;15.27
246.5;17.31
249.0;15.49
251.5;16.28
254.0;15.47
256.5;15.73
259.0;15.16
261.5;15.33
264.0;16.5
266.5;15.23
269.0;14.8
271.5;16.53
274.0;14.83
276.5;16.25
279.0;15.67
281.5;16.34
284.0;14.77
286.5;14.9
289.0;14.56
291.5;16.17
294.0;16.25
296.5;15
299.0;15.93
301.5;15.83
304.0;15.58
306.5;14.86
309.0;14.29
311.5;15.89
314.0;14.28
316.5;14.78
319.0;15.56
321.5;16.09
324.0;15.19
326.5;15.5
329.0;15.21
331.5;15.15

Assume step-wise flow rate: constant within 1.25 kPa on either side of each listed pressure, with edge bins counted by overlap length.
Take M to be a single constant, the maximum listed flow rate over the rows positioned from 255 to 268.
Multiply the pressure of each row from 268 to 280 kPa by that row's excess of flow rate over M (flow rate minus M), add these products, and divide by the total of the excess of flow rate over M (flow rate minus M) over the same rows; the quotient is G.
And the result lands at 273.2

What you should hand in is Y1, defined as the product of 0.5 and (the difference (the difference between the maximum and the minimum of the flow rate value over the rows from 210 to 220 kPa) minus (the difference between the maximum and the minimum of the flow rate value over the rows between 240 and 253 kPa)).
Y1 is -0.9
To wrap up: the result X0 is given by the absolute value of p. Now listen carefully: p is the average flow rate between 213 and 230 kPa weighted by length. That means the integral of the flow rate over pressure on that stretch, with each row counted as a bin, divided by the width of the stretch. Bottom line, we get 15.6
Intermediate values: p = 15.6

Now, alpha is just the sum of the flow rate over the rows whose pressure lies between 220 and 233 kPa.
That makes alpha 78.3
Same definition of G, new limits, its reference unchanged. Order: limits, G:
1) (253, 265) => 258.0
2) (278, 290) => 285.5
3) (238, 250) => 242.1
